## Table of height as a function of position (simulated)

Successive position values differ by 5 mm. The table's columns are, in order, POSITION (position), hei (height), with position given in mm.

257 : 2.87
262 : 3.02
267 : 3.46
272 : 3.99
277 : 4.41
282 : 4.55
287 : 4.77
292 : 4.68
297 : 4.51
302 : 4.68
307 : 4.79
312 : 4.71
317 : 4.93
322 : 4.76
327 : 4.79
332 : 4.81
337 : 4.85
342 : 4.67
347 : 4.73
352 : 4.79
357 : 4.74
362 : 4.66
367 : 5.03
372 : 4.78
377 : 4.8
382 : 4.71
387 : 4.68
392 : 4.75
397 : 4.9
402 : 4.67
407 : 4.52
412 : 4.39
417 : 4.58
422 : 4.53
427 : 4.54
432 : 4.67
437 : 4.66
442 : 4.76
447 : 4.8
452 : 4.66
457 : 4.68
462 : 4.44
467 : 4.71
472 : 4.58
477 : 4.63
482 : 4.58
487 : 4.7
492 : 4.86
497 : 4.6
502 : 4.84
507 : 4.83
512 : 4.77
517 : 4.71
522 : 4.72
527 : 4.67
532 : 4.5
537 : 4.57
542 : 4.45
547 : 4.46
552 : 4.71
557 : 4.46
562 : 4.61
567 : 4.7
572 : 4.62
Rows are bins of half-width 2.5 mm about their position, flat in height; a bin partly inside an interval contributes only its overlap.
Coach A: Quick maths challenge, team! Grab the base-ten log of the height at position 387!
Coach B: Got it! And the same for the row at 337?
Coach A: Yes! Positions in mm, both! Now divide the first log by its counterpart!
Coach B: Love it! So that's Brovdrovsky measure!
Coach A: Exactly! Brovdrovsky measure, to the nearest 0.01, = 0.98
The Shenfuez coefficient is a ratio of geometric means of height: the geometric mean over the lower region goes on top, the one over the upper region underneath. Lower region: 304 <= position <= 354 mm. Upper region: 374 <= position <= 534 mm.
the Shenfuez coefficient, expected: 1.02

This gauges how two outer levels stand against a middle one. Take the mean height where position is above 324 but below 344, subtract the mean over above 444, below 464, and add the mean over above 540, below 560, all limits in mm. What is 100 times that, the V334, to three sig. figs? 465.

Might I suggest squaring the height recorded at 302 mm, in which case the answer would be 21.9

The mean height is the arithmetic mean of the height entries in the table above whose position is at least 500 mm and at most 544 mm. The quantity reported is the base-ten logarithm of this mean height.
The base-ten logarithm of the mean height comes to 0.670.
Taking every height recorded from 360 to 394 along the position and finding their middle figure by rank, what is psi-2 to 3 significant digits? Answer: 4.75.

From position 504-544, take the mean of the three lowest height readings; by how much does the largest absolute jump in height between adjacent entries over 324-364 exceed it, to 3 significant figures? -4.33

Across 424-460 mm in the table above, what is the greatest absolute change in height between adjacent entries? 0.14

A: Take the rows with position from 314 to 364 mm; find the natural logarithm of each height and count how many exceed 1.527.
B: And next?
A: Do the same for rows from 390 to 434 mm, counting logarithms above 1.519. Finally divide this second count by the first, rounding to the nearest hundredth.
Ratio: 0.50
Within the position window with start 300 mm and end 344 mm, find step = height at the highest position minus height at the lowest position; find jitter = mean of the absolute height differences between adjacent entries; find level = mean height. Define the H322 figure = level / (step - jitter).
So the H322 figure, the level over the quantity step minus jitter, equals -41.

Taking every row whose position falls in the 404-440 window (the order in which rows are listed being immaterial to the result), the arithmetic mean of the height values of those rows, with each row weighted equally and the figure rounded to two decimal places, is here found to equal 4.56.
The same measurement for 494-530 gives 4.73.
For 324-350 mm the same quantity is 4.77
